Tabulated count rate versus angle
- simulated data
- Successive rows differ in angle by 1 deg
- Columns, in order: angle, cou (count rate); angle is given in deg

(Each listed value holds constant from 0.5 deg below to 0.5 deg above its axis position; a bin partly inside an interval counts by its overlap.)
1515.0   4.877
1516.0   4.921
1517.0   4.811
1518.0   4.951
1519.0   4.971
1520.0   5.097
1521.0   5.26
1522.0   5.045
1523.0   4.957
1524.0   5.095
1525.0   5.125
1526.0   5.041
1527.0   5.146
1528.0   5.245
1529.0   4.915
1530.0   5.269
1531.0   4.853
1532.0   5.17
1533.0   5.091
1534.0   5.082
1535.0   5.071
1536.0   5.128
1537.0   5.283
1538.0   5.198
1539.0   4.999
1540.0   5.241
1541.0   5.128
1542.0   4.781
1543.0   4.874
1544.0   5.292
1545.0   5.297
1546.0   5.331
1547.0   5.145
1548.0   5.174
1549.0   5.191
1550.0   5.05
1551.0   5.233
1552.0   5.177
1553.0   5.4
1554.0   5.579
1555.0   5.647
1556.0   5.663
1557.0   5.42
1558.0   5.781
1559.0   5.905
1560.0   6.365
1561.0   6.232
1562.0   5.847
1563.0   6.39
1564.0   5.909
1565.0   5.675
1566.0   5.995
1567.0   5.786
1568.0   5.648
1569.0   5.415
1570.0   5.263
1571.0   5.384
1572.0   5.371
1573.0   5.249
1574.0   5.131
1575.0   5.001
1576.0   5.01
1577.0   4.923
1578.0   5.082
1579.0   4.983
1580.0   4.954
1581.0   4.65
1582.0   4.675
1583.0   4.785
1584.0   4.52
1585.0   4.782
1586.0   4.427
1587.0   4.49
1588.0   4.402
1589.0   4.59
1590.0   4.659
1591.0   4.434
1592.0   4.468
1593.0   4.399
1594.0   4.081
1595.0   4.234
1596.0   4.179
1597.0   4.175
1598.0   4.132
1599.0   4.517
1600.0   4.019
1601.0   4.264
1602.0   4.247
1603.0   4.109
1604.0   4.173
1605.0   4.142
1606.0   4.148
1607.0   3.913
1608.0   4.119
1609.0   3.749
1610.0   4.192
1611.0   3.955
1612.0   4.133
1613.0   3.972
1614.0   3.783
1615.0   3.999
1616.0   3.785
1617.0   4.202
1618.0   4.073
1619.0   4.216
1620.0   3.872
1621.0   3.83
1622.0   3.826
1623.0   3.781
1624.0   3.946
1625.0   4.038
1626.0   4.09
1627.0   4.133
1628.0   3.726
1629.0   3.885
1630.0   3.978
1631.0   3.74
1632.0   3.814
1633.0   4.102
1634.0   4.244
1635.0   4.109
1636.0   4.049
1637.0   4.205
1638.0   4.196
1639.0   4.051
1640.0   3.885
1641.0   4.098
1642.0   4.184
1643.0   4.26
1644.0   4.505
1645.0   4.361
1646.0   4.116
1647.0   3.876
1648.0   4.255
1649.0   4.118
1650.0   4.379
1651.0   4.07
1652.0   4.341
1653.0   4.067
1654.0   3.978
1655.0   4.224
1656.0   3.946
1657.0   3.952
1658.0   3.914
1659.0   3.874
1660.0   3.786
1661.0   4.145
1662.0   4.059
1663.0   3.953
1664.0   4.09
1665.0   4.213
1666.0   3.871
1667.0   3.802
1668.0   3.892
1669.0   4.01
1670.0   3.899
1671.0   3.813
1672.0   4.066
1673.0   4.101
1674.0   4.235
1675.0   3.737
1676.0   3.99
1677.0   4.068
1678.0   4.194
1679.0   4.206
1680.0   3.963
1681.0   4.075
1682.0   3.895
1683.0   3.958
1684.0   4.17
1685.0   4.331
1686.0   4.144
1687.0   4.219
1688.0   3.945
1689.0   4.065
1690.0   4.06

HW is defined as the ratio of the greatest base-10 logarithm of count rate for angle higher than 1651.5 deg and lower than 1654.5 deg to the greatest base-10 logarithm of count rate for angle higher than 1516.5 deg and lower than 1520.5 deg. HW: 0.90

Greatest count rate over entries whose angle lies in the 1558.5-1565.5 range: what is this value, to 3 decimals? 6.390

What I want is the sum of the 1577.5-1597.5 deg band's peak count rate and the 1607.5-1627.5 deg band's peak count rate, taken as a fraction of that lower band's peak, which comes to 1.83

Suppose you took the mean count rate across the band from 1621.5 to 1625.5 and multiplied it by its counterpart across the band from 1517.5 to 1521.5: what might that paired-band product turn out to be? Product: 20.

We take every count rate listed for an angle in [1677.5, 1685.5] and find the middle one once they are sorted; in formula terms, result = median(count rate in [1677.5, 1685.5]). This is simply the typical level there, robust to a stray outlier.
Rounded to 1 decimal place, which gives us 4.1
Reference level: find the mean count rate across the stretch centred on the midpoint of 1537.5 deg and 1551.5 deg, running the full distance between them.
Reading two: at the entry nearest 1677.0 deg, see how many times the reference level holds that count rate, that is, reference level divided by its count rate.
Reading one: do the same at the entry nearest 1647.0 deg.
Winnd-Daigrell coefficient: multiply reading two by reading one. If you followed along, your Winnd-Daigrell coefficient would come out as 1.67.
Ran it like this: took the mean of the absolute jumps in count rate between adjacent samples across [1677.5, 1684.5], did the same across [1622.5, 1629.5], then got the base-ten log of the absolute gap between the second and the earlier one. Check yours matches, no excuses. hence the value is -1.80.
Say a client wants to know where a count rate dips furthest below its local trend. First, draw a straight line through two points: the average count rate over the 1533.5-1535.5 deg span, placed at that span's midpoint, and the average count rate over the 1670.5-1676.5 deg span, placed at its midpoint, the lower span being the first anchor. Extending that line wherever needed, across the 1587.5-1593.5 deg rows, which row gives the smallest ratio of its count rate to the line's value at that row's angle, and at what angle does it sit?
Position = 1588.0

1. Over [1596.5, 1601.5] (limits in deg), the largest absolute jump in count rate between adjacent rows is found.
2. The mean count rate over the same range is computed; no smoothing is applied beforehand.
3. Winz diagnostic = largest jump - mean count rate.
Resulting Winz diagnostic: -3.72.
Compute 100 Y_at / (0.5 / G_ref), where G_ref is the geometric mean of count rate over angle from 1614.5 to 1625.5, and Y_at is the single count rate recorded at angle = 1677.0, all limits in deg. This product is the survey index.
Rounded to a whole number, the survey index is 3220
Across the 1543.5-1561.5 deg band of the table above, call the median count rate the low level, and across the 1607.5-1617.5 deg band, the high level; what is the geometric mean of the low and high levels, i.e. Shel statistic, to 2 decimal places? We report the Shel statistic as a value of 4.62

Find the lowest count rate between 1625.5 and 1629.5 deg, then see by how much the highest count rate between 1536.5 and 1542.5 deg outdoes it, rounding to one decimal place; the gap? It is 1.6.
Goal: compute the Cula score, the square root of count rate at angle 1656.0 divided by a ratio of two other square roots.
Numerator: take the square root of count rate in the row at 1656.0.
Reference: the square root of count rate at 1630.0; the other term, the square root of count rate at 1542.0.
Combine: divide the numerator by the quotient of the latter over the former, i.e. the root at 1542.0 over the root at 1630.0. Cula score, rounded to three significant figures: 1.81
